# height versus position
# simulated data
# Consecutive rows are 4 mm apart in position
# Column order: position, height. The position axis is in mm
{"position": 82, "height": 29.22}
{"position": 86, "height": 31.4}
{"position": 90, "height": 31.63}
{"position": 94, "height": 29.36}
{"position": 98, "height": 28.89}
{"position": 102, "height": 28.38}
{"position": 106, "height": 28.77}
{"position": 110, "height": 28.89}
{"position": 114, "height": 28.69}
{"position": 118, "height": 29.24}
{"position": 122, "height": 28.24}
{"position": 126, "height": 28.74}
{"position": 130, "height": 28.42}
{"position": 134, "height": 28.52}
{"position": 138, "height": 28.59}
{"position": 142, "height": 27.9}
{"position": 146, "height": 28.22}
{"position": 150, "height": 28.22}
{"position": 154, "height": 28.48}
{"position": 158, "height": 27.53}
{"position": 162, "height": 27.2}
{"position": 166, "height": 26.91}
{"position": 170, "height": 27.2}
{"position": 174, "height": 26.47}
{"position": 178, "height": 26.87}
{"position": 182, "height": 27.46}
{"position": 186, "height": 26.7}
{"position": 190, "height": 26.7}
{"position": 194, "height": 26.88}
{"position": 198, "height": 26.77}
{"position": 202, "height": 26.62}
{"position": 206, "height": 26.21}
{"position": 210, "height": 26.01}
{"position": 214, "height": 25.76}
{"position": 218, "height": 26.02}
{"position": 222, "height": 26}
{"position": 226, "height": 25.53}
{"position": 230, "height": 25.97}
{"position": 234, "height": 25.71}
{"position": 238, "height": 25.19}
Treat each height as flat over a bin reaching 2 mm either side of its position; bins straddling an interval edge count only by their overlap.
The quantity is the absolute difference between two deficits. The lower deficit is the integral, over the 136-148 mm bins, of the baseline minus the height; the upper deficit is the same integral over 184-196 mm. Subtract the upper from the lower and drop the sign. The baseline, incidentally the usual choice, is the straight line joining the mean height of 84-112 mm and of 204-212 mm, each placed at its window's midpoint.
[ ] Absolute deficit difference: 1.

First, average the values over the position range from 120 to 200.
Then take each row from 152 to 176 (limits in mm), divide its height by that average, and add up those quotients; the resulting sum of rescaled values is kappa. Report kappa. 5.9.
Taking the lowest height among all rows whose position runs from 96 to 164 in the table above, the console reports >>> 27.2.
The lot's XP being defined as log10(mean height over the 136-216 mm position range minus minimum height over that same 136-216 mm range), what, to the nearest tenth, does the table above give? 0.1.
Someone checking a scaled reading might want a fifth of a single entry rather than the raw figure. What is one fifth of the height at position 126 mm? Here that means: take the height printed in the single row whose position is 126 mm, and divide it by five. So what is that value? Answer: 5.75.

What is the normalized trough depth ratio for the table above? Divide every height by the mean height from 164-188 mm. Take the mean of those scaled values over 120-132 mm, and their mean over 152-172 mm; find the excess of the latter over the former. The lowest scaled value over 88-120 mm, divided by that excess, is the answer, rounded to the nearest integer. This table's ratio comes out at -28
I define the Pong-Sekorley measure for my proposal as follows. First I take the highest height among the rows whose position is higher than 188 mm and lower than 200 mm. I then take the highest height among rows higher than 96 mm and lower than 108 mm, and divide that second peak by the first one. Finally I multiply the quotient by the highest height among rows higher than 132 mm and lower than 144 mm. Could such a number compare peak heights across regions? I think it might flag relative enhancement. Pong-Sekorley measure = 30.7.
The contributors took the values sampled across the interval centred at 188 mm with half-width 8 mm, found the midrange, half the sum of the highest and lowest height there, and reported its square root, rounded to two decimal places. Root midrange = 5.20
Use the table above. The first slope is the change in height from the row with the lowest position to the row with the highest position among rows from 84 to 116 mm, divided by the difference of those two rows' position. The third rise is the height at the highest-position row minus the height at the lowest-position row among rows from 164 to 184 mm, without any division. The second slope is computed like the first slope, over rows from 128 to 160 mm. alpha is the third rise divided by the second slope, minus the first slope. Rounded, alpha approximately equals -17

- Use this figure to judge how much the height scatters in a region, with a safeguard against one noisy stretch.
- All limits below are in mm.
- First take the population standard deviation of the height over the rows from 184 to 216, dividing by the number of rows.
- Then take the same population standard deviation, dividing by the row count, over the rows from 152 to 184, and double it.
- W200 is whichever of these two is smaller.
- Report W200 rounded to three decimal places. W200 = 0.382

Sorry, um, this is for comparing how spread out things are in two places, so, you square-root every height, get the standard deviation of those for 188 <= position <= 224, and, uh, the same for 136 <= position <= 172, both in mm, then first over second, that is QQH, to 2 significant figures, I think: 0.69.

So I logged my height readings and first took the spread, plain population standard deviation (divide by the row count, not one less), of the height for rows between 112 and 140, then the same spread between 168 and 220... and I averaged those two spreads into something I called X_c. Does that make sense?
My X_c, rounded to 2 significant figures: 0.38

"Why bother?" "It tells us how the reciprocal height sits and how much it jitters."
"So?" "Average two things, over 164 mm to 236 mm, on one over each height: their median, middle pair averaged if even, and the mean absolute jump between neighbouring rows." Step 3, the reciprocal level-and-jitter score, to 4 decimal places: 0.0191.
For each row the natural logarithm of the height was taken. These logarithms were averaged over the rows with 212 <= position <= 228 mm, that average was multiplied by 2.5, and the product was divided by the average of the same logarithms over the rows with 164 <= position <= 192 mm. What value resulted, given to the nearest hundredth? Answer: 2.47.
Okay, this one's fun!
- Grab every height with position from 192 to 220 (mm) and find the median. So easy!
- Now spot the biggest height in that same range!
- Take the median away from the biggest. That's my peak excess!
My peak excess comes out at 0.67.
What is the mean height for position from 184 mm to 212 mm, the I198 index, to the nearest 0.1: 26.6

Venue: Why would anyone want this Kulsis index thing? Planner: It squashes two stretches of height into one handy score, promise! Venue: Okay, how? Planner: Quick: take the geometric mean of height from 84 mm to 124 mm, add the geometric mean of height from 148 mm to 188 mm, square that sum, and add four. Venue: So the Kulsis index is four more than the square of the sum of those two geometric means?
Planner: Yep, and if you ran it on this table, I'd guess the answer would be 3210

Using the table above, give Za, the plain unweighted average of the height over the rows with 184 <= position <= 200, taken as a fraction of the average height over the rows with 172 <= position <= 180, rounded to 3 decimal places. 1.003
